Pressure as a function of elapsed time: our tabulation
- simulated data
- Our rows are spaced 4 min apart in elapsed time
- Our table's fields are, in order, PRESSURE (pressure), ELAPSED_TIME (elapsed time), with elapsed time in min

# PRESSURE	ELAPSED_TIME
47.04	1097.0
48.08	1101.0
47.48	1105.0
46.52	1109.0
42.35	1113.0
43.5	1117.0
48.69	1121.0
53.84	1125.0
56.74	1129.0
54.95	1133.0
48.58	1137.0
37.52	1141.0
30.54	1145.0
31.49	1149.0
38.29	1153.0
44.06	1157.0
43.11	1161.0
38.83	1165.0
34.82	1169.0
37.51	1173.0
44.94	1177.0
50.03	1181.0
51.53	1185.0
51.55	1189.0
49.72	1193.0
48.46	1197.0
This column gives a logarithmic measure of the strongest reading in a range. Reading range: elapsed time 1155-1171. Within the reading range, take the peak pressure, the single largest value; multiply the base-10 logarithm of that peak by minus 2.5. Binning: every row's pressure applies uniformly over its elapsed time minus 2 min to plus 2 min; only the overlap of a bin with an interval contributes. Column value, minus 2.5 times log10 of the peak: -4.11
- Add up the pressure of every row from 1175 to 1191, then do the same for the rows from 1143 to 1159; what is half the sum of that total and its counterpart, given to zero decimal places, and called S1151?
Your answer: 171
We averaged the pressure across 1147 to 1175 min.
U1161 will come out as 38.3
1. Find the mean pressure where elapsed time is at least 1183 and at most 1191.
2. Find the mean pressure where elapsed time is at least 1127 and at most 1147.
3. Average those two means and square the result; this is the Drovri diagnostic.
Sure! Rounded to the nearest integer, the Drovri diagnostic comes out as 2362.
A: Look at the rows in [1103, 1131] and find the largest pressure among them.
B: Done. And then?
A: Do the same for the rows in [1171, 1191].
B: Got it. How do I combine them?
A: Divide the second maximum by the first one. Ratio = 0.91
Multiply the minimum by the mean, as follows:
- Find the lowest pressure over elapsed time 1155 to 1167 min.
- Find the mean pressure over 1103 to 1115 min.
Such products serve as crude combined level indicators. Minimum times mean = 1765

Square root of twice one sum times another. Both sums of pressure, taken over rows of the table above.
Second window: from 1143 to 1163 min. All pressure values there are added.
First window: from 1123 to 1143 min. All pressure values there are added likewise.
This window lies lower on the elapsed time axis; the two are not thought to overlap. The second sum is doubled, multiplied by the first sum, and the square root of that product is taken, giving 307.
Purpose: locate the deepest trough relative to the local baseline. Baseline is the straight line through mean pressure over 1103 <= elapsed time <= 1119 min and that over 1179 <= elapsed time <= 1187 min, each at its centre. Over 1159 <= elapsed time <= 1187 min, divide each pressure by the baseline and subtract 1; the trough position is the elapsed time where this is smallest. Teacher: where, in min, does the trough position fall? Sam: 1169.0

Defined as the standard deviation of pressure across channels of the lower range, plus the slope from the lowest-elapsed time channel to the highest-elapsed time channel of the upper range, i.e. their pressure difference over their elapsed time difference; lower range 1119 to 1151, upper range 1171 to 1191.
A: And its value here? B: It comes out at 11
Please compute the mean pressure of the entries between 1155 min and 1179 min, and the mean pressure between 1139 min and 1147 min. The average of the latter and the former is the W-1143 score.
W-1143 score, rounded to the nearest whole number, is 37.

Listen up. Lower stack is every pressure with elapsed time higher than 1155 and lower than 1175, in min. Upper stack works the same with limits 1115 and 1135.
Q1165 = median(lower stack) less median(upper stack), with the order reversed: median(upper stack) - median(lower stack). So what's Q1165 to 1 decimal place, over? 15.0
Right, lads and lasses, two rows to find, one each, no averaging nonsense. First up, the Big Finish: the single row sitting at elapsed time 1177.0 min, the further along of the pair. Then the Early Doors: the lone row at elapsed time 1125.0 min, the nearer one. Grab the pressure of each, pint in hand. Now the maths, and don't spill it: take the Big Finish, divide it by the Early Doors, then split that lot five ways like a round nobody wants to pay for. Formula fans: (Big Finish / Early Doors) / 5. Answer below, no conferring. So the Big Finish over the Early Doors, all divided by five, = 0.167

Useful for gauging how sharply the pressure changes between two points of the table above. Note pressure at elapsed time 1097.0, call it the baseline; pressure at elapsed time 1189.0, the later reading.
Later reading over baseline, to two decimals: 1.10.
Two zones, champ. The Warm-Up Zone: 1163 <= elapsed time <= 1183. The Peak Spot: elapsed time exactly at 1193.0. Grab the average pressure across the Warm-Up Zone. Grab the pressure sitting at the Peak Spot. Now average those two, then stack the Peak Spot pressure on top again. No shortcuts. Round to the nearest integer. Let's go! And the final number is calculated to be 95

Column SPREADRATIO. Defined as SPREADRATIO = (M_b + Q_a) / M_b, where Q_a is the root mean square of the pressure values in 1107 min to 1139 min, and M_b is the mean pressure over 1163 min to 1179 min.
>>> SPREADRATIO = 2.27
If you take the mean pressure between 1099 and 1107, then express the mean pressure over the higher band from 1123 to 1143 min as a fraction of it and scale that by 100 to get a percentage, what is 105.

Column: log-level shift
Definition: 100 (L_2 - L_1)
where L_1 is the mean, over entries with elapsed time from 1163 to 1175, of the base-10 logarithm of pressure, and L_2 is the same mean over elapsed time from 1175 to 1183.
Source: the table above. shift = 11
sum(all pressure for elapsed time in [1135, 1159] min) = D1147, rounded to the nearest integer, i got 230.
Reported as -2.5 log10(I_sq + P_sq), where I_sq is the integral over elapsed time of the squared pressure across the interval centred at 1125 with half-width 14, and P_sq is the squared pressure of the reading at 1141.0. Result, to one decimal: -12.1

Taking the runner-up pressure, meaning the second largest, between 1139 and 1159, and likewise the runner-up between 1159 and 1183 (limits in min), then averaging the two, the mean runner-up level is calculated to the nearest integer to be 42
